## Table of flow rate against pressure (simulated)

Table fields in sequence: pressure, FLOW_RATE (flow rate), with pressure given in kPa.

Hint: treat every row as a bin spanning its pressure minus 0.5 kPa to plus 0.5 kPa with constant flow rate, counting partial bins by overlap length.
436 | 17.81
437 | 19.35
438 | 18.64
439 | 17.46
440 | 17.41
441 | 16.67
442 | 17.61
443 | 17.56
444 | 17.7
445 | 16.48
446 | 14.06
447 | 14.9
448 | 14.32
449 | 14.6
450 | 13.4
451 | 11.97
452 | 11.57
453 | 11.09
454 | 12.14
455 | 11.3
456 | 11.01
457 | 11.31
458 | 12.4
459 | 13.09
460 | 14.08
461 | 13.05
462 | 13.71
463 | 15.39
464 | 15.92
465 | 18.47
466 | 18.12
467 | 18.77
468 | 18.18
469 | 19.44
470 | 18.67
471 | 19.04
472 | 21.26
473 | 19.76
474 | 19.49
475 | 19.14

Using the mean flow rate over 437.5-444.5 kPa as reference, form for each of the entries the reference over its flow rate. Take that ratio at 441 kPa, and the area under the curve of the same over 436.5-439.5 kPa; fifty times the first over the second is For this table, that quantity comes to 18.4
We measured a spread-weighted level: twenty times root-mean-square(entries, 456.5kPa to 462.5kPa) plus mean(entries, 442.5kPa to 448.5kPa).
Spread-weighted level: 275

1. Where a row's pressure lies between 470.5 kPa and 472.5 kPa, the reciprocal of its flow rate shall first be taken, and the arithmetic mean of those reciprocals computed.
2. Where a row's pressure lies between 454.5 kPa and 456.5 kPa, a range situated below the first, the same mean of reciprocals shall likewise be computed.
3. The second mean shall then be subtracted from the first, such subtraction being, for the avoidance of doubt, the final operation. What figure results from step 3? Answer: -0.04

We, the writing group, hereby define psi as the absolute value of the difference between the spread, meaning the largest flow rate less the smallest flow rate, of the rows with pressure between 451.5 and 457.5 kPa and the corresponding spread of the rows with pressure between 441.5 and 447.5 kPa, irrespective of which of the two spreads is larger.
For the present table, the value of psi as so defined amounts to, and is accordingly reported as 2.51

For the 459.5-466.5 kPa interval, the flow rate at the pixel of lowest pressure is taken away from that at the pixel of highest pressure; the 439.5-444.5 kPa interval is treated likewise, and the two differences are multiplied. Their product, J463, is 1.2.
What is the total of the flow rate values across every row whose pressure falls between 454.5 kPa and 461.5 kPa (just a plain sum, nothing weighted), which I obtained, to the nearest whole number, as 86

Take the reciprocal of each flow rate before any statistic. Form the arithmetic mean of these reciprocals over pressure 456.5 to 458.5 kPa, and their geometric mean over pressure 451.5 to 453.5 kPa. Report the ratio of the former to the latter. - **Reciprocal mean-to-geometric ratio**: 0.96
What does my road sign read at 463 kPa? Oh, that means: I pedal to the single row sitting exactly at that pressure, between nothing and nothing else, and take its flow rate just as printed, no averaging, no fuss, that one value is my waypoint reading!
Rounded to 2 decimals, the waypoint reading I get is 15.39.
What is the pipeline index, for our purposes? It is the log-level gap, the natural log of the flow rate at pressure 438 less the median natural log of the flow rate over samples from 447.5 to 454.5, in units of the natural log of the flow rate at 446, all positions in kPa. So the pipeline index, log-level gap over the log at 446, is 0.16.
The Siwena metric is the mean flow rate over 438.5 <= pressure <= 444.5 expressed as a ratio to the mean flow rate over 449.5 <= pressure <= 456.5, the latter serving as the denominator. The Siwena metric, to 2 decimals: 1.48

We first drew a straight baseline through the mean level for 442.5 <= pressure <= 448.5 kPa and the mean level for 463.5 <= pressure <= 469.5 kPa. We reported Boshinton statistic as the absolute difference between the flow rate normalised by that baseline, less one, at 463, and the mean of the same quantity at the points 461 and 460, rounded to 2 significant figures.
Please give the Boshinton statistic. 0.091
